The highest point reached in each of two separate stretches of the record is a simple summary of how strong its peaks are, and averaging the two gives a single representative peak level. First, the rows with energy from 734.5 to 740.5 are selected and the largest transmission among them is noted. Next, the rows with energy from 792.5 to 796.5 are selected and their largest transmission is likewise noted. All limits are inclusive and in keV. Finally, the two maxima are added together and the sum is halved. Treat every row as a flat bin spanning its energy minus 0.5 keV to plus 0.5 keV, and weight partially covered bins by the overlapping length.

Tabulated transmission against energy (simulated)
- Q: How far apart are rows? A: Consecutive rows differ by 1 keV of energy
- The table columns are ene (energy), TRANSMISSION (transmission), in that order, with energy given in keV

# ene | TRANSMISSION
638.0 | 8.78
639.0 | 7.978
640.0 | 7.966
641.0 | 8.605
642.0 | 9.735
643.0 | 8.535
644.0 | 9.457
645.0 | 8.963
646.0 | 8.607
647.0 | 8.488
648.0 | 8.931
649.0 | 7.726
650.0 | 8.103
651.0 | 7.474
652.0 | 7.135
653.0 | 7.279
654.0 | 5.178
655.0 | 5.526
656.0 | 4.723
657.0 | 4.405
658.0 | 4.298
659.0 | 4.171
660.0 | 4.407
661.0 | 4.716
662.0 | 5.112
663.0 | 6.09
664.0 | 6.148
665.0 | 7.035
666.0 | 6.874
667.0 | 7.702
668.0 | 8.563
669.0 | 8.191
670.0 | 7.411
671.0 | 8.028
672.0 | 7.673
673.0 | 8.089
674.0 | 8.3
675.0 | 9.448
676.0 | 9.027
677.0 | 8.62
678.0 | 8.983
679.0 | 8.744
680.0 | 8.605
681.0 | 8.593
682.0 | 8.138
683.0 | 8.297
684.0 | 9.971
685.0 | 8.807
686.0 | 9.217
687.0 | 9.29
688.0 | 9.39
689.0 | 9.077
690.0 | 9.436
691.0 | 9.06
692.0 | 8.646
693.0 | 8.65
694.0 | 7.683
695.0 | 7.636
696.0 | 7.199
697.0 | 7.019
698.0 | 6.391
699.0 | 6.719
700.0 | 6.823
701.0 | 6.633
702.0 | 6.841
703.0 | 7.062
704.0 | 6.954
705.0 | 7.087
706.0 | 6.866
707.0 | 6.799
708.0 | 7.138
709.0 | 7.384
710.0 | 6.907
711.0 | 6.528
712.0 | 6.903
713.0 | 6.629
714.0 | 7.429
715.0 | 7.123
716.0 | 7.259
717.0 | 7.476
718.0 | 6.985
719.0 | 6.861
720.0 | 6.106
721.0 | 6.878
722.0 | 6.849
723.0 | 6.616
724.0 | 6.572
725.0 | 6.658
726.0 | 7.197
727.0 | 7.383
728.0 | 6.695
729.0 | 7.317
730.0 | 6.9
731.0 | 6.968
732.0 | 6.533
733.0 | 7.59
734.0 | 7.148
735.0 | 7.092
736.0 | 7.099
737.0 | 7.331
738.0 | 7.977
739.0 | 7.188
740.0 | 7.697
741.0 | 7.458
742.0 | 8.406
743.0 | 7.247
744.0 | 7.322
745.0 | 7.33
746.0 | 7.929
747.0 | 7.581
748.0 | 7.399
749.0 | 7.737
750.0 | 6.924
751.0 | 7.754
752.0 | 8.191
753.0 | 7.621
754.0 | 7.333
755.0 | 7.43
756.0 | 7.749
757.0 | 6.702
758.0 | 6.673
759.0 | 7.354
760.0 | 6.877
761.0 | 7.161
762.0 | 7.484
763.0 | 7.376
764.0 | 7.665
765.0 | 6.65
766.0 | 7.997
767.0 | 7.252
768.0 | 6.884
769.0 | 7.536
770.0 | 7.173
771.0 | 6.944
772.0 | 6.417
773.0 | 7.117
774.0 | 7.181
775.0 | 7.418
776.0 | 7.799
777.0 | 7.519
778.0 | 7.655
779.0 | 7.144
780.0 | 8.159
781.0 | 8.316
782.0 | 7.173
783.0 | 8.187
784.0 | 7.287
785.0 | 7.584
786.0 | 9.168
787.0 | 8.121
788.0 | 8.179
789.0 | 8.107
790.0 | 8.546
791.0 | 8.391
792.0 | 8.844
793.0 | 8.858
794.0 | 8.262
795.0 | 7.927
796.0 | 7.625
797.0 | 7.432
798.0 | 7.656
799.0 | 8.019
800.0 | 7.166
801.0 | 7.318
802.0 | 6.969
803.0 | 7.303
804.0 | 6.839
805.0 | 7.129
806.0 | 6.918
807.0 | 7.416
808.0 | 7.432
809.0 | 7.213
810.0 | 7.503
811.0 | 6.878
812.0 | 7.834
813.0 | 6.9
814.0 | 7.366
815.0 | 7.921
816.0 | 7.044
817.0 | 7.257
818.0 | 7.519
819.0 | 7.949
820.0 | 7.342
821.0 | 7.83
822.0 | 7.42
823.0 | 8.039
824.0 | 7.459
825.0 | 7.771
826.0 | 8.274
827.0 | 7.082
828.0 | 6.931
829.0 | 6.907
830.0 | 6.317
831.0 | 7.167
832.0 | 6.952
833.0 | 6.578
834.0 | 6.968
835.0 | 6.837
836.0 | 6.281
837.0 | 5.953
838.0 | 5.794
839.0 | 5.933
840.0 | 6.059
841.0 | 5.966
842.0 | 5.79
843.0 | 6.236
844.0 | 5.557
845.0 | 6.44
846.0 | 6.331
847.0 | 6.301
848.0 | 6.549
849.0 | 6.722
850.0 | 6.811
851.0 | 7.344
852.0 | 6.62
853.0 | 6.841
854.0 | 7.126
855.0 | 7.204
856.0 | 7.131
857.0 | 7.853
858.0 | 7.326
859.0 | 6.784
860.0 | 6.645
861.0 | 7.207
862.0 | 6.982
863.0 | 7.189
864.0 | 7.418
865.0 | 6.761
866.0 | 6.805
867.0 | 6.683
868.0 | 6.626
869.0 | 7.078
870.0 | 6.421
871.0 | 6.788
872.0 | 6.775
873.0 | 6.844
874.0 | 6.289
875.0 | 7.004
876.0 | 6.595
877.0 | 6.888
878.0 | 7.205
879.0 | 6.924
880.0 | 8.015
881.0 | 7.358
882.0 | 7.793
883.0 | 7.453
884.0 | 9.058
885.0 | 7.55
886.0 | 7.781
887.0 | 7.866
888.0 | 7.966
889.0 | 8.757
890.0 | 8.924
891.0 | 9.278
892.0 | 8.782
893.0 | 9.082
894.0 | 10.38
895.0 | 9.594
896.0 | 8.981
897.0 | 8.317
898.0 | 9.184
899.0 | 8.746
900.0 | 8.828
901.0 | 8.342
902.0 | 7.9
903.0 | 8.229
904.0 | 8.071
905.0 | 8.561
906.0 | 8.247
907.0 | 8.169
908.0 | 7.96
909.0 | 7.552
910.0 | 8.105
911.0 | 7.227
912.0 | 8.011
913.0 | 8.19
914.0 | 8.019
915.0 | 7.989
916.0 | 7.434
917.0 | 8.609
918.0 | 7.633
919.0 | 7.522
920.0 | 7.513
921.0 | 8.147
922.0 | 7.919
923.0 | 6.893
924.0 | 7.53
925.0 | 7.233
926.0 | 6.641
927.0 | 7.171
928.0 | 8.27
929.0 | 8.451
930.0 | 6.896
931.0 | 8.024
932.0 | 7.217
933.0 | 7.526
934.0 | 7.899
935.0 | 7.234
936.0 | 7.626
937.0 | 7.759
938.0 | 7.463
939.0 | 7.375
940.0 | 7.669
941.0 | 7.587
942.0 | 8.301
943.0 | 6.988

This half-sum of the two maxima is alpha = 8.42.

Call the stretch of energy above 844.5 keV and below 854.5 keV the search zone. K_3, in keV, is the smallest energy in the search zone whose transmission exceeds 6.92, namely 851.0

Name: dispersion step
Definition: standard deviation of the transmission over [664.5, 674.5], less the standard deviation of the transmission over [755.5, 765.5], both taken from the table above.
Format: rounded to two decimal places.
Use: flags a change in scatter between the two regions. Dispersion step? 0.13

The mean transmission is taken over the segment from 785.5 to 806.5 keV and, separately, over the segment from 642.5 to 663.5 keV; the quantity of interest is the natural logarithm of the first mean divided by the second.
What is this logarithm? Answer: 0.17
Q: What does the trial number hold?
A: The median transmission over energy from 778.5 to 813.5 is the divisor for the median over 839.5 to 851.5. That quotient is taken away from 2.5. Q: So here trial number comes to 1.67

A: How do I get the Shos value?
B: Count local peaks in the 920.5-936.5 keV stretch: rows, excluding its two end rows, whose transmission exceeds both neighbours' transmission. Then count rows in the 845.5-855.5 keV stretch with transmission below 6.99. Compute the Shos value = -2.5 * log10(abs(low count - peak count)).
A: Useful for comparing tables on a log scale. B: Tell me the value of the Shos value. -1.2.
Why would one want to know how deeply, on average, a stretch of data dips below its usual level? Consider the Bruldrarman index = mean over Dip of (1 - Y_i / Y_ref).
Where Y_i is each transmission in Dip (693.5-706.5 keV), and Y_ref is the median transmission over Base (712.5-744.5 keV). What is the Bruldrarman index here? 0.02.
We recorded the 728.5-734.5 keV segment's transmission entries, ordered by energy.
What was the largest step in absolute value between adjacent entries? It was 1.06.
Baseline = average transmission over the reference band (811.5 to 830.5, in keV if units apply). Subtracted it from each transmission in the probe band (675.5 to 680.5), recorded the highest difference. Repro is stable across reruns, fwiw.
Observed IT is 1.6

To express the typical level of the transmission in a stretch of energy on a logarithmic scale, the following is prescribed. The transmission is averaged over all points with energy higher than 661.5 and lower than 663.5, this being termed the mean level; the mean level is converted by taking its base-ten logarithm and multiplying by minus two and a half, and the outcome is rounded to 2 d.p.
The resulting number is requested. -1.87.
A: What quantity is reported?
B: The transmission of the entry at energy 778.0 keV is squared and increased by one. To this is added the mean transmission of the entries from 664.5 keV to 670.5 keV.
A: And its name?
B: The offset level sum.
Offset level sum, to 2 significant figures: 67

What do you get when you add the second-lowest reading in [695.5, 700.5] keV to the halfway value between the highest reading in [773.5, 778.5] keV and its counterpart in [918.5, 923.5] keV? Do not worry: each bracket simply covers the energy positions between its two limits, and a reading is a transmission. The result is 14.69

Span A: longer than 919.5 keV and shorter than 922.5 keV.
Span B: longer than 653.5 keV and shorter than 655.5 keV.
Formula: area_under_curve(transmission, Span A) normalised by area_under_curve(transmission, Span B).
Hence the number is 2.2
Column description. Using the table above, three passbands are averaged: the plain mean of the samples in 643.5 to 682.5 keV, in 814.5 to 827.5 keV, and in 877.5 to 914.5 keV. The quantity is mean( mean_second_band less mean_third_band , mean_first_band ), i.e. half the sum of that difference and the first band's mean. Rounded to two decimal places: 3.32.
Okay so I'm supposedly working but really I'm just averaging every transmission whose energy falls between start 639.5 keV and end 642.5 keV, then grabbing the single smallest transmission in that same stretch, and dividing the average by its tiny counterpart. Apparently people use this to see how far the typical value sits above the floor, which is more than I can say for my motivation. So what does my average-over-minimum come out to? 1.10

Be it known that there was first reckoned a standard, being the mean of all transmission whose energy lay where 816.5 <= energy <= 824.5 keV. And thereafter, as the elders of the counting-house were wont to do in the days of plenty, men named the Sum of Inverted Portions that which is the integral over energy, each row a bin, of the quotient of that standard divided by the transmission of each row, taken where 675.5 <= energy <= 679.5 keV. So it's 3.44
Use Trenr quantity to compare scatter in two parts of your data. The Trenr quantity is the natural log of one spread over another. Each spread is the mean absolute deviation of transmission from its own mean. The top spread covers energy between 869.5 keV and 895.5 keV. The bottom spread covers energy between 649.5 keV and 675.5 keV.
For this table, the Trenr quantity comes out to -0.44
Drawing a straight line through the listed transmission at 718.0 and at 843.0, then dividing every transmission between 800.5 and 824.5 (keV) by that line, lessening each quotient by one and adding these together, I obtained 3.5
